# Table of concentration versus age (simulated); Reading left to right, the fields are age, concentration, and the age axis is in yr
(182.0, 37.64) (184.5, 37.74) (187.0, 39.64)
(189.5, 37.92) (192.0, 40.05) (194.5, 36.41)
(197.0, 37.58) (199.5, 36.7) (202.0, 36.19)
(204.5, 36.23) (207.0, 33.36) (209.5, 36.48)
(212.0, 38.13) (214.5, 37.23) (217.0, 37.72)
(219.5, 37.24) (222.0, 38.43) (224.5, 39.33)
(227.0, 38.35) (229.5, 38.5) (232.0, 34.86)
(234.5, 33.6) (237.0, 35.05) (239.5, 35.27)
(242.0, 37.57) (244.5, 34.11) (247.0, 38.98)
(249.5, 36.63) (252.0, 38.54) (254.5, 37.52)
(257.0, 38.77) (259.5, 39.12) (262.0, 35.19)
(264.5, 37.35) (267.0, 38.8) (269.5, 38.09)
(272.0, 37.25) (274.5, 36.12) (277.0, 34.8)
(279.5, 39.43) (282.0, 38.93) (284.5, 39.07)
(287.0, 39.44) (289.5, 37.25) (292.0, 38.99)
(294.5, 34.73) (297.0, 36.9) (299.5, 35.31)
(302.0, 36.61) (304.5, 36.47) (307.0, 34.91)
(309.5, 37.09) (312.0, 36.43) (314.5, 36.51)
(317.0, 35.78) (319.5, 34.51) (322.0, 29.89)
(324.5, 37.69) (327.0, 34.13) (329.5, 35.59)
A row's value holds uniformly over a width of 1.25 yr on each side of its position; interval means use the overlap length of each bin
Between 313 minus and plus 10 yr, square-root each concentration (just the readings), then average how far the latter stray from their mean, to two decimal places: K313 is 0.13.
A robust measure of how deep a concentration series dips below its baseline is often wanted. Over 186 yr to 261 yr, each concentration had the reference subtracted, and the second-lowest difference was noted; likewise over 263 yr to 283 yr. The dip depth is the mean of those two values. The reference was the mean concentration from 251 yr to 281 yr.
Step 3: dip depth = -2.7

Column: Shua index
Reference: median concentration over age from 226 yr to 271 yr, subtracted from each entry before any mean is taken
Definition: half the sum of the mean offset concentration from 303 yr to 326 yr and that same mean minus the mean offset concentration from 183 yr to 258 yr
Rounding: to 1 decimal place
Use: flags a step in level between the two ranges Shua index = -1.9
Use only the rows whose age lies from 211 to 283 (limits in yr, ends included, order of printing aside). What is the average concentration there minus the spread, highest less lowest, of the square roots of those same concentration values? 36.8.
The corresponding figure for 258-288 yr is 37.4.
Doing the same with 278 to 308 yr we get 36.9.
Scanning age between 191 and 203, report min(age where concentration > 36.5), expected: 192.0 yr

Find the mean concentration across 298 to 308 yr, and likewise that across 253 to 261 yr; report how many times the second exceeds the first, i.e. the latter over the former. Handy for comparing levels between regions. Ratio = 1.07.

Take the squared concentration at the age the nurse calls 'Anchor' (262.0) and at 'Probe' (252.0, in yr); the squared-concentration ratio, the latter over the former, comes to 1.20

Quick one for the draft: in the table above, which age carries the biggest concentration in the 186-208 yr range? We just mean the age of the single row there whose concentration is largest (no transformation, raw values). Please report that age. 192.0 yr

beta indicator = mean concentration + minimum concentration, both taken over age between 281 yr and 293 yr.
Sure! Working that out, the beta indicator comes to 76.0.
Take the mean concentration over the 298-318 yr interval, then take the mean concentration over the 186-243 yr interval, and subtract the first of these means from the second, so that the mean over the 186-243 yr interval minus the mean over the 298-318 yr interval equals 0.9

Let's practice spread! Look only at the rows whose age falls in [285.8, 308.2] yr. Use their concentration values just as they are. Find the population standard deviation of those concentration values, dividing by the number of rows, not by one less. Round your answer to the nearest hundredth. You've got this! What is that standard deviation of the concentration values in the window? 1.57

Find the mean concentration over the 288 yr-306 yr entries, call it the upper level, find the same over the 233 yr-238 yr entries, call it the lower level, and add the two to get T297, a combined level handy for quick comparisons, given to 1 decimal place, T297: 70.9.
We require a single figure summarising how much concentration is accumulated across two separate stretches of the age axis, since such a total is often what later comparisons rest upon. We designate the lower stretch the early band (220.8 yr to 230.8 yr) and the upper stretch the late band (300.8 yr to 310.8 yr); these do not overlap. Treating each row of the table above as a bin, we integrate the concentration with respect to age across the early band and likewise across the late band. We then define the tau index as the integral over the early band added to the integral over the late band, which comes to 749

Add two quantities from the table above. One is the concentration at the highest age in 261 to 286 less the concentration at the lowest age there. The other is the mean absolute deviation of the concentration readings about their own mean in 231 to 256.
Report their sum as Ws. 5.5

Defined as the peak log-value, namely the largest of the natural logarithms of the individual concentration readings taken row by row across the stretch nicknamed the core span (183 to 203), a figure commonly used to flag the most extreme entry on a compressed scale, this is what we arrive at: 3.69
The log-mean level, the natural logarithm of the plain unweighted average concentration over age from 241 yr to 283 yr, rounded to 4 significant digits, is 3.624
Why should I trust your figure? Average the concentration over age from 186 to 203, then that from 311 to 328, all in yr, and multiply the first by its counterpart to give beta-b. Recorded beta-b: 1322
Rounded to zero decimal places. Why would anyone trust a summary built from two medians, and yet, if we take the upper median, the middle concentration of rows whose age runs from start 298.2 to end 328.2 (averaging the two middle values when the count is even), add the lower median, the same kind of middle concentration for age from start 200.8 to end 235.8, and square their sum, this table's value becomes 5379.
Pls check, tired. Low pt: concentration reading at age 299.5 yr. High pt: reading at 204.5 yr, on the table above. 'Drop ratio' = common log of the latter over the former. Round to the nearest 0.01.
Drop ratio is 0.01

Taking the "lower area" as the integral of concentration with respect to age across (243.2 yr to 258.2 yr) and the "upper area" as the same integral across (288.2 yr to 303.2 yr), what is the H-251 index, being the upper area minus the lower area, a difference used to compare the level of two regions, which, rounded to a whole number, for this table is -12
